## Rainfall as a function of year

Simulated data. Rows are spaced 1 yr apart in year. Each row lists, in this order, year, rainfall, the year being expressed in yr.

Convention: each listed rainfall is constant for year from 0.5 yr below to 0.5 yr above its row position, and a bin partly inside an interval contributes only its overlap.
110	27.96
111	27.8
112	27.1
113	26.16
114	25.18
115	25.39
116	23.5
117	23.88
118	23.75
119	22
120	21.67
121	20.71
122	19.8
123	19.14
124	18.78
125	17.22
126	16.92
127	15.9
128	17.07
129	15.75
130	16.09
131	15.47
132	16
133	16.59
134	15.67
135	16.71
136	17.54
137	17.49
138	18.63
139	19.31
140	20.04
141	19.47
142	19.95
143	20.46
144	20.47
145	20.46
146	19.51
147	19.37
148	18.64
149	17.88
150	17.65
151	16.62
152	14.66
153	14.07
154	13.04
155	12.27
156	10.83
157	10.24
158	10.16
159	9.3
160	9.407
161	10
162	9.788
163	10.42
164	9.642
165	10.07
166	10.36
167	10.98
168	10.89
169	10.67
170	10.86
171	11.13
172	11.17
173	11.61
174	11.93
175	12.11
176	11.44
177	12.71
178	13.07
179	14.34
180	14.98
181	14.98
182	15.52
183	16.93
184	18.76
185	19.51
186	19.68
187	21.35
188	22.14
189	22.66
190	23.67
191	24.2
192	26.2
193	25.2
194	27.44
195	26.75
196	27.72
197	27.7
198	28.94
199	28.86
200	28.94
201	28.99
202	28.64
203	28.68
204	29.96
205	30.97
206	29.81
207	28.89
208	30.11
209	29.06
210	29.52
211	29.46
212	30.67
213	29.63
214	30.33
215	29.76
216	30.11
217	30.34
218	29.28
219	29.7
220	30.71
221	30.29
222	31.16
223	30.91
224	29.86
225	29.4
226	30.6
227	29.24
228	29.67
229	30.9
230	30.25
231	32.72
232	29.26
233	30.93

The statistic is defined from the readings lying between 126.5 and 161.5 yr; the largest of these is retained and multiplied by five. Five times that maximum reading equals 102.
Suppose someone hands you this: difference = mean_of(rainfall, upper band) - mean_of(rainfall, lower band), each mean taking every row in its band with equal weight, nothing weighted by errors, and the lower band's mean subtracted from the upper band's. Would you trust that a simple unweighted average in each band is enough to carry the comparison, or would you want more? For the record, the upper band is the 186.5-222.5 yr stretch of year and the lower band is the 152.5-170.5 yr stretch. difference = 17.6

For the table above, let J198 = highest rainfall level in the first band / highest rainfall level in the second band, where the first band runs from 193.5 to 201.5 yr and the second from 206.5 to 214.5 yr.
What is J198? 0.95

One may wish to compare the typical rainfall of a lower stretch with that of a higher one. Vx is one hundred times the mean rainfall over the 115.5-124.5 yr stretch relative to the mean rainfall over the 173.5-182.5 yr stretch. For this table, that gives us 160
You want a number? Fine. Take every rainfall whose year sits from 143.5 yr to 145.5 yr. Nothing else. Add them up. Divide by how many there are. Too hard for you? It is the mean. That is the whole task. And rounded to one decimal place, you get 20.5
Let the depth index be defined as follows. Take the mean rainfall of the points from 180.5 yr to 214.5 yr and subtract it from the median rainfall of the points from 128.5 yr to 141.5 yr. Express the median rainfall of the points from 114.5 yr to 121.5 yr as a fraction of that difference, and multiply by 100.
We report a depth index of -255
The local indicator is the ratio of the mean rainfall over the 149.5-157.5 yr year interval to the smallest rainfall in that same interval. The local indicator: 1.34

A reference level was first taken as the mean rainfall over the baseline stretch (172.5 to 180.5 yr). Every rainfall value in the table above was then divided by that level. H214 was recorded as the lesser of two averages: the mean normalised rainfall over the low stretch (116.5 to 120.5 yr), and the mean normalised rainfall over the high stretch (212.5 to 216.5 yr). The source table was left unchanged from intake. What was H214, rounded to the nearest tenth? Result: 1.8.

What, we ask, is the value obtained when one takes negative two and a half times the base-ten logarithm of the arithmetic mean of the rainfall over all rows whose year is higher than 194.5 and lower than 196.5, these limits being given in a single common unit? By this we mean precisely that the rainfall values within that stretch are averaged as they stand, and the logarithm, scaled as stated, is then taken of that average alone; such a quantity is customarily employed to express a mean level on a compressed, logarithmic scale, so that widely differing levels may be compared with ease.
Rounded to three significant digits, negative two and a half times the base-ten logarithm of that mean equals -3.59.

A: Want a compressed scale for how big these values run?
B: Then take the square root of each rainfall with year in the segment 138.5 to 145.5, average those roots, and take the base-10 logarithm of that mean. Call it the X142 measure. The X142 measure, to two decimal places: 0.65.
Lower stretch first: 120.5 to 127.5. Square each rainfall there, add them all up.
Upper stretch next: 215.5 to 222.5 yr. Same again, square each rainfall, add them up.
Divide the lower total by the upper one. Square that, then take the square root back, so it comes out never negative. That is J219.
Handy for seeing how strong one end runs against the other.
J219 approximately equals 0.4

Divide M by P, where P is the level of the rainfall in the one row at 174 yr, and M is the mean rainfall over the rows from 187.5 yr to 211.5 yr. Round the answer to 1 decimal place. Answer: 2.3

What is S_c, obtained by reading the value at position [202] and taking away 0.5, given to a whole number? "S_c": 28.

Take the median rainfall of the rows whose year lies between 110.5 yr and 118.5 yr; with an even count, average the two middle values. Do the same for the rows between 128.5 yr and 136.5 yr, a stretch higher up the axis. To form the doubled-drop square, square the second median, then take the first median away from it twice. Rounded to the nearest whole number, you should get 207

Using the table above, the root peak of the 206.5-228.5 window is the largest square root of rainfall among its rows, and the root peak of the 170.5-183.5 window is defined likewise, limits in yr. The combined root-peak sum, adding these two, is 9.7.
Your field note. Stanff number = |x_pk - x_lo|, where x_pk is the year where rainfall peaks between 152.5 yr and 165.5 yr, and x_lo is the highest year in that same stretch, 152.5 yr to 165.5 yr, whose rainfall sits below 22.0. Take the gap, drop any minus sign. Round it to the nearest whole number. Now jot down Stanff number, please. 12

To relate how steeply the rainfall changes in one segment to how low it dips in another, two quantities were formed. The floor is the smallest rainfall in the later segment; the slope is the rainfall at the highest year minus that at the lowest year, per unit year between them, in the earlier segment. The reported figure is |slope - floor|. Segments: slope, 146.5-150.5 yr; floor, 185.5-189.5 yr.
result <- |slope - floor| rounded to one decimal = 20.3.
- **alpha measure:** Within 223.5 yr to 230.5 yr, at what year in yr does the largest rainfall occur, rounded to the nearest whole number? 229 yr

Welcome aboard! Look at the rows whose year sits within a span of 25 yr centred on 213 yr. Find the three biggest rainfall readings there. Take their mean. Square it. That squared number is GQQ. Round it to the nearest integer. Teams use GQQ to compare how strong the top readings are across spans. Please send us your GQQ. 962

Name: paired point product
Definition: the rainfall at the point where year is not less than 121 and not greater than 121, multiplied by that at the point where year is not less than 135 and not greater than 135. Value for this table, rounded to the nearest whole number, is 346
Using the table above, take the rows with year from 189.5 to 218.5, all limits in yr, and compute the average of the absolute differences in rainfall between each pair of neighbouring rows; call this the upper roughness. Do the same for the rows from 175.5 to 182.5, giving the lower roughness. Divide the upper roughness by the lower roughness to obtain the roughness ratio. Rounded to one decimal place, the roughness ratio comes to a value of 1.1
